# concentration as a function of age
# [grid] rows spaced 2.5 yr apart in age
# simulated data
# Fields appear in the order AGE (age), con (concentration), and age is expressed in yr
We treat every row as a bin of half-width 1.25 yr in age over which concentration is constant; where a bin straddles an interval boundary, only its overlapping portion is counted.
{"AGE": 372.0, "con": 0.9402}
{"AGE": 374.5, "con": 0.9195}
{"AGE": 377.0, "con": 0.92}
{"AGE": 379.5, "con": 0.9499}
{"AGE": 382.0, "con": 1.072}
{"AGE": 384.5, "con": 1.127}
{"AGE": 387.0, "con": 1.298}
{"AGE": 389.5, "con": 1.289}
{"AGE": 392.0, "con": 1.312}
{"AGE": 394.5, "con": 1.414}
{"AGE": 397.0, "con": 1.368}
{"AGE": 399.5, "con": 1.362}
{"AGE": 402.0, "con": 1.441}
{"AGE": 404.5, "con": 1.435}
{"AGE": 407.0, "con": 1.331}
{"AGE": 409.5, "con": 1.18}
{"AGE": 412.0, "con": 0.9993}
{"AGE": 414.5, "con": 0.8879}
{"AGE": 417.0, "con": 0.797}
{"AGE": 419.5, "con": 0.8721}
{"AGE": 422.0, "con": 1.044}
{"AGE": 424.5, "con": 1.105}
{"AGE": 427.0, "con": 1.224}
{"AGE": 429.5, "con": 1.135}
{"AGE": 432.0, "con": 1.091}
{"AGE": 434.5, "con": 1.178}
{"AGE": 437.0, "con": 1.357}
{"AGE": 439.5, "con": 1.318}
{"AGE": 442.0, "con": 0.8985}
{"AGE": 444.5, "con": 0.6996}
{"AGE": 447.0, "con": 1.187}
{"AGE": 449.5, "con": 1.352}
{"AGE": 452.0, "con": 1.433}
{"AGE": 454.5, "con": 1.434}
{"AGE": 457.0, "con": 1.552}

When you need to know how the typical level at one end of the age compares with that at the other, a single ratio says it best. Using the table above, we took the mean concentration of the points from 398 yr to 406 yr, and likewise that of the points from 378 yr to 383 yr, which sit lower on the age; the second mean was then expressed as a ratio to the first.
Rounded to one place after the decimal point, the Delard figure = 0.7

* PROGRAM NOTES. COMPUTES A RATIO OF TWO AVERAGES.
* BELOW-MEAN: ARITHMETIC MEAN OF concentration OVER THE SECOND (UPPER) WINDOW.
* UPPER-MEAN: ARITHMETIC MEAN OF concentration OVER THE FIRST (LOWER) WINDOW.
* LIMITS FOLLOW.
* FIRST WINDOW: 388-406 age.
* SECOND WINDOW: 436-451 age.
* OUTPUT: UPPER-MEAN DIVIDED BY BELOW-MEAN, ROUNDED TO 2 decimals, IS 1.21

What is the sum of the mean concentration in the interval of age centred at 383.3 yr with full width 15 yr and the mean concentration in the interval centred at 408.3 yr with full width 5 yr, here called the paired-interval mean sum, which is 2.36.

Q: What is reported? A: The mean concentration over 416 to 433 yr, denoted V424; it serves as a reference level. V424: 1.04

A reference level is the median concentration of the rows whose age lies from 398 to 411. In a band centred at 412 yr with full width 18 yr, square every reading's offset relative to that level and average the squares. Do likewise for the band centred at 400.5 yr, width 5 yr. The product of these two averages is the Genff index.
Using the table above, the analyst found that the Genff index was 0.0004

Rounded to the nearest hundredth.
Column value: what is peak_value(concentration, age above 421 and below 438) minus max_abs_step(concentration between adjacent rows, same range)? 1.18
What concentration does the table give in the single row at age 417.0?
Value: 0.797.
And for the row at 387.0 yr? 1.298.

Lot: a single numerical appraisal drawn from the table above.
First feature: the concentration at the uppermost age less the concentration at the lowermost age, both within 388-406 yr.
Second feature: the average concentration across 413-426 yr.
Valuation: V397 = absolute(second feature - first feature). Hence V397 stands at 0.80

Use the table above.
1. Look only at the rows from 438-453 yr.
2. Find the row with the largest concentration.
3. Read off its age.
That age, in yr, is 452.0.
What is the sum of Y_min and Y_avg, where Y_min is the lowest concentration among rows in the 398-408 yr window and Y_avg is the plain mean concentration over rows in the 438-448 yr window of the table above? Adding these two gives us 2.36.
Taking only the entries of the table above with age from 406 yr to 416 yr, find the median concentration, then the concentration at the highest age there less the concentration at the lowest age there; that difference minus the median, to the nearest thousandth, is -1.533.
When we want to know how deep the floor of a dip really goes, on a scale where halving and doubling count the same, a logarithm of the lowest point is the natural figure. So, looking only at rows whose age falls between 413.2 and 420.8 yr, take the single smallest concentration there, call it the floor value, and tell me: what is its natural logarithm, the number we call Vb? -0.23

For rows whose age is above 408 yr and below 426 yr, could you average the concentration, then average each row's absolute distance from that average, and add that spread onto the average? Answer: 1.10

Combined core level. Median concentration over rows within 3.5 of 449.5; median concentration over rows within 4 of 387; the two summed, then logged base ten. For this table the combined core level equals 0.42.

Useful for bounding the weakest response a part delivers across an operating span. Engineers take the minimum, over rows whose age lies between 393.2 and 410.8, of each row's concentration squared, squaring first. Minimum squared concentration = 1.39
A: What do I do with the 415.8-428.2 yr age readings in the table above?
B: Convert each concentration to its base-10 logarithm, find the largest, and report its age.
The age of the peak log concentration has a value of 427.0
